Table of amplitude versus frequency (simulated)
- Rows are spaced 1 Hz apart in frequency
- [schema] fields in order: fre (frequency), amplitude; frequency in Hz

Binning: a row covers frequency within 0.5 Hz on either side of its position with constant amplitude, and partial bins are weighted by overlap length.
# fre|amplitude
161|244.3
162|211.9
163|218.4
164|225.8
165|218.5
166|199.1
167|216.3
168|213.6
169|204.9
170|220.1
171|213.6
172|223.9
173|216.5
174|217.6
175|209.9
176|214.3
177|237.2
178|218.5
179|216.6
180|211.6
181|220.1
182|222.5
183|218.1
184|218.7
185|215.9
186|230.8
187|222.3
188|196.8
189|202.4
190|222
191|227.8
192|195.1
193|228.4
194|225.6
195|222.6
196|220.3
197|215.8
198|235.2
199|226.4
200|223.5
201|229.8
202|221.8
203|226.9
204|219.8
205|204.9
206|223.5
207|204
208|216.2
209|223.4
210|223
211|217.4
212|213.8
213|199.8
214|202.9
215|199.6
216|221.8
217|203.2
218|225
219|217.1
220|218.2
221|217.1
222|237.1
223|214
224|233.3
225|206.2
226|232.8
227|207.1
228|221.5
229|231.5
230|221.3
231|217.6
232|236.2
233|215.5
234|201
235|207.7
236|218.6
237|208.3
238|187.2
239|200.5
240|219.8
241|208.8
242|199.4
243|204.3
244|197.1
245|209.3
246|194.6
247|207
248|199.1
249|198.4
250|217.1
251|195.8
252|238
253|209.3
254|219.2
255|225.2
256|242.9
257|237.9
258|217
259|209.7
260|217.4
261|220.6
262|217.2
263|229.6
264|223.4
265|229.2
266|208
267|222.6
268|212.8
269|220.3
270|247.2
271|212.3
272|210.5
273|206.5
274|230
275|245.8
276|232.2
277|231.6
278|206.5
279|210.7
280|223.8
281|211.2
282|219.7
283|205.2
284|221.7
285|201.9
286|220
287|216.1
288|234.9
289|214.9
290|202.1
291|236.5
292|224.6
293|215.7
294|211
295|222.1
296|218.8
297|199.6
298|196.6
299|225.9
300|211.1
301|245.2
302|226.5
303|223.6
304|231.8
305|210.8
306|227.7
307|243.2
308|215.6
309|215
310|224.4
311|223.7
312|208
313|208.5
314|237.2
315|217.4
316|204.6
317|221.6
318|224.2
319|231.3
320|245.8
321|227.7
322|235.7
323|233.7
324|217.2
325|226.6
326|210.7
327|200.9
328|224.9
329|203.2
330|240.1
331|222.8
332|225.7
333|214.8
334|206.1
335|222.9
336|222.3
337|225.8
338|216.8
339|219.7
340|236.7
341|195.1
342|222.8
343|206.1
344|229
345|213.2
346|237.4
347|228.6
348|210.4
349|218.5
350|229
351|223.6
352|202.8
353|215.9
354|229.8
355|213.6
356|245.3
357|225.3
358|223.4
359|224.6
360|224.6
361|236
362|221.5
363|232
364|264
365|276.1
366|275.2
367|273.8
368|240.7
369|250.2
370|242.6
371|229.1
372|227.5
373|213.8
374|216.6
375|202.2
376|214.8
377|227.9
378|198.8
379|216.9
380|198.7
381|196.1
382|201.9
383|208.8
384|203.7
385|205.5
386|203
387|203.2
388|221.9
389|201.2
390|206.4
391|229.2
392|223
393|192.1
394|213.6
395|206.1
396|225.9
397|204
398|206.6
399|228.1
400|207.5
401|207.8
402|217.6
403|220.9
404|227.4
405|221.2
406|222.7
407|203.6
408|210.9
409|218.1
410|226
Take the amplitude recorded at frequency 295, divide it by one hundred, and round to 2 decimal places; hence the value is 2.22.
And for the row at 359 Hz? 2.25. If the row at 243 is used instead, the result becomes 2.04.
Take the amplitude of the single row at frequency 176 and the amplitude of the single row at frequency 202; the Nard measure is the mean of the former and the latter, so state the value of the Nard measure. 218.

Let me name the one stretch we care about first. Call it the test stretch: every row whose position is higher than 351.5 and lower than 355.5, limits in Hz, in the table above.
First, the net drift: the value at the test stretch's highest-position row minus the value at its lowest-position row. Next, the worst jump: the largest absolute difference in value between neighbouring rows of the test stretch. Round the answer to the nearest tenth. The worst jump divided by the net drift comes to 1.5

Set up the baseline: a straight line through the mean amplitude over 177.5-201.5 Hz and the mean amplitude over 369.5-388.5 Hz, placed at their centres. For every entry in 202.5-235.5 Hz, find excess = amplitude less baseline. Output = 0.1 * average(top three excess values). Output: 1.7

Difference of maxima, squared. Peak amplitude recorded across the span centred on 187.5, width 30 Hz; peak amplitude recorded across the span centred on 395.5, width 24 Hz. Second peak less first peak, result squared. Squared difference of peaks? 64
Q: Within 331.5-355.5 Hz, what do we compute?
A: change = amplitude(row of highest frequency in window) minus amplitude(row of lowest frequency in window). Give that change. -12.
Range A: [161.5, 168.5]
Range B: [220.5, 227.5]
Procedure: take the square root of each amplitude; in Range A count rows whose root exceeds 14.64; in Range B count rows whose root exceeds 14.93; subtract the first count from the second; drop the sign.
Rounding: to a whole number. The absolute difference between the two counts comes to 1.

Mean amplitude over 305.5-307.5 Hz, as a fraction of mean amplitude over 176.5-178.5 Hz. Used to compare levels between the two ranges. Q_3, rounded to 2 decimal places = 1.03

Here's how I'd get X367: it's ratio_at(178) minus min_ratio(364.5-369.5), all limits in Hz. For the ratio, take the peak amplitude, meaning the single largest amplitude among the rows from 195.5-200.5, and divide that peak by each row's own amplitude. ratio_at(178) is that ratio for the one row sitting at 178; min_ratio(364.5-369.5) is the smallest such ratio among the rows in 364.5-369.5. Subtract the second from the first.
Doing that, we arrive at 0.22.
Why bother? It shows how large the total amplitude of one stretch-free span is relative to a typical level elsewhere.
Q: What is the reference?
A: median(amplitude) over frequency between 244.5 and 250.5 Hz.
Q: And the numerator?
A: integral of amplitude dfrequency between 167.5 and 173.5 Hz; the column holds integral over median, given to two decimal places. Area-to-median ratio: 6.37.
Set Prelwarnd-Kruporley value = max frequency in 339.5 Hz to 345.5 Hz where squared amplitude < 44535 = 343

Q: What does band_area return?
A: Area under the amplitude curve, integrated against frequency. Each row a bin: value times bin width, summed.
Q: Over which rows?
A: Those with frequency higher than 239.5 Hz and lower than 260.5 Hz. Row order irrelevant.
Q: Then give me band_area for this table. 4467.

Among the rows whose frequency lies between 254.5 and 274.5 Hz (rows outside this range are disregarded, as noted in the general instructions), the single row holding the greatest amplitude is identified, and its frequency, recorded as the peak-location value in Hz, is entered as 270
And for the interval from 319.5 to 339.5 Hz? 320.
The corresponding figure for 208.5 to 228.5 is 222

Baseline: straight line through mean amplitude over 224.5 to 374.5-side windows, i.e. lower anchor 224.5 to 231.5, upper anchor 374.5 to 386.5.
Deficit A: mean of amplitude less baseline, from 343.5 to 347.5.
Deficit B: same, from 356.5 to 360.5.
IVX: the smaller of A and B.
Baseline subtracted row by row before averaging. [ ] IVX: 16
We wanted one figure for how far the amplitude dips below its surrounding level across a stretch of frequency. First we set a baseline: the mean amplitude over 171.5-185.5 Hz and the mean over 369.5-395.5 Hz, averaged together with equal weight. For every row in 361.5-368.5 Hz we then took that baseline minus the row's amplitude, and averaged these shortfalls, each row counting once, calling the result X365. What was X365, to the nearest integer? -40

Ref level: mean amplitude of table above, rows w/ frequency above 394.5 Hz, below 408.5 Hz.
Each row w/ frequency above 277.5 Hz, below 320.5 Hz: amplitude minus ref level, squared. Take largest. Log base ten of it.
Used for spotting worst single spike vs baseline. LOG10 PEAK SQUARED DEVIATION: 2.98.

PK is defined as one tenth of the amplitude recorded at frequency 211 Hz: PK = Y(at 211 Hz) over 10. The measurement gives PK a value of 21.7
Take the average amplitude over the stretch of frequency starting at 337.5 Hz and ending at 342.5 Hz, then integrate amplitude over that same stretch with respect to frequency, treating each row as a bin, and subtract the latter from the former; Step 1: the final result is -873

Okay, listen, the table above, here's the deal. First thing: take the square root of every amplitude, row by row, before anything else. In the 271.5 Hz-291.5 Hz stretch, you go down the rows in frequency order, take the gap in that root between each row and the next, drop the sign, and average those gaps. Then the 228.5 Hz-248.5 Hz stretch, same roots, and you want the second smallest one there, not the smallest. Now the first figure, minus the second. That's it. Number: -13.45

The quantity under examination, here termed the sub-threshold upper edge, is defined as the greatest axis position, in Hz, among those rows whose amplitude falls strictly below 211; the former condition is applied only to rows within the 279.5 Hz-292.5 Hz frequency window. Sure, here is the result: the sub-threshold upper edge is 290 Hz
